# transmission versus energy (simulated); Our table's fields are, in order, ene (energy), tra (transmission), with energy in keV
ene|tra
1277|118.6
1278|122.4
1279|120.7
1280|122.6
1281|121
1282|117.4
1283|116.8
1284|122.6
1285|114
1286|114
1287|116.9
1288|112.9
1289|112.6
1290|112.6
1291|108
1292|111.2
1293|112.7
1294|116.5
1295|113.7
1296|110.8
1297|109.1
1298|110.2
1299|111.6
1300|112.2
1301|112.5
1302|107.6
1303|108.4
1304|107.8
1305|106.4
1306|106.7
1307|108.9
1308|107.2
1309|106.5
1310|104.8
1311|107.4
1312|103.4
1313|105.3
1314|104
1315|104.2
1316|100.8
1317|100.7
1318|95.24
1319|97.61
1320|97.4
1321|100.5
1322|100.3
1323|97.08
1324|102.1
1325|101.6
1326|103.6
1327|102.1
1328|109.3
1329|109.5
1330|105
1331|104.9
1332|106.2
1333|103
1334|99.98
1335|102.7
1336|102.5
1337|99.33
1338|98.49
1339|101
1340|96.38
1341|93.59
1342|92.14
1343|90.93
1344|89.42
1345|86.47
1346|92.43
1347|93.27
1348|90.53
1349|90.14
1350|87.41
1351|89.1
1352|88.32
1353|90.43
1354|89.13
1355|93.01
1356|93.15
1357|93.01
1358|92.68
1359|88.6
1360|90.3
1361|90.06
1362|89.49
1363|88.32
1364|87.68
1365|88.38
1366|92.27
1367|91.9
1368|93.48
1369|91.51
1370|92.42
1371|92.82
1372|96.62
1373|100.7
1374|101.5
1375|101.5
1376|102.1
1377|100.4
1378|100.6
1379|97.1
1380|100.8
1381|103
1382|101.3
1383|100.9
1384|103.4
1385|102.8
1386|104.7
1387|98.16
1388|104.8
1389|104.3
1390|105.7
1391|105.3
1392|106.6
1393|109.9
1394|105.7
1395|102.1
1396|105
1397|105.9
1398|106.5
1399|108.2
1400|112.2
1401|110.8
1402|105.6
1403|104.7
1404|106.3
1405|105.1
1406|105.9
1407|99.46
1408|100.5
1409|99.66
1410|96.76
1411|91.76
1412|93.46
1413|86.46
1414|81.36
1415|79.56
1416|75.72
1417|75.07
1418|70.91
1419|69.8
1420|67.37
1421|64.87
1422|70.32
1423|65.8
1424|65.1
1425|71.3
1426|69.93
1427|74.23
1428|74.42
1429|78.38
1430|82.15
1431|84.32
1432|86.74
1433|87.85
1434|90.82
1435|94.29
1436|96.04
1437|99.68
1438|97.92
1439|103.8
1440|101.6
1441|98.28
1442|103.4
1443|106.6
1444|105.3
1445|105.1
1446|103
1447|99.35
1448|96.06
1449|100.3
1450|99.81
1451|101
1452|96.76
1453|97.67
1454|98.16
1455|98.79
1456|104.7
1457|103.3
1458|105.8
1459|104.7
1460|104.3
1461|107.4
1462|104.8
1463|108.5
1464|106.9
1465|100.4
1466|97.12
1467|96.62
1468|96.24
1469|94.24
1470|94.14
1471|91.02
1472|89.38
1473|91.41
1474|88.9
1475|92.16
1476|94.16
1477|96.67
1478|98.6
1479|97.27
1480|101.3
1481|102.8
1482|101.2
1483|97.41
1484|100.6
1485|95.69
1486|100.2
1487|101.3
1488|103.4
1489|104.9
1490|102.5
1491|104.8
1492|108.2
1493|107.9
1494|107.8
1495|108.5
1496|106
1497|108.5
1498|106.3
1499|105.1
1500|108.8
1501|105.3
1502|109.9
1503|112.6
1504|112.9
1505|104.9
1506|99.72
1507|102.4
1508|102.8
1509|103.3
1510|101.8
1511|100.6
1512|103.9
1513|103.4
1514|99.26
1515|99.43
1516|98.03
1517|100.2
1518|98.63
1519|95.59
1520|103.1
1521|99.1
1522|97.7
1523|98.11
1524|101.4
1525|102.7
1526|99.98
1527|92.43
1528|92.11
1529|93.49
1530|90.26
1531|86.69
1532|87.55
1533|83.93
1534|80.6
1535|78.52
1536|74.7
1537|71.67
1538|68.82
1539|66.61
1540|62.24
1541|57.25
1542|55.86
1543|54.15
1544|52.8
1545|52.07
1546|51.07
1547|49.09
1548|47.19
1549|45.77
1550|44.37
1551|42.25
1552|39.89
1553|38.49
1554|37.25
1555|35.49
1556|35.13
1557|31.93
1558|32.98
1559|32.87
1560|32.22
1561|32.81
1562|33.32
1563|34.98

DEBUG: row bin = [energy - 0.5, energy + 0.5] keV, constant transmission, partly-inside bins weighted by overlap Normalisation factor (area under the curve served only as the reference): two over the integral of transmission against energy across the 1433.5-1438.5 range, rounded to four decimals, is 0.0042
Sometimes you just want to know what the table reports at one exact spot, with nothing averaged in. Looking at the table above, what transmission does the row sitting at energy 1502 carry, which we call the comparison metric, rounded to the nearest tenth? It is 109.9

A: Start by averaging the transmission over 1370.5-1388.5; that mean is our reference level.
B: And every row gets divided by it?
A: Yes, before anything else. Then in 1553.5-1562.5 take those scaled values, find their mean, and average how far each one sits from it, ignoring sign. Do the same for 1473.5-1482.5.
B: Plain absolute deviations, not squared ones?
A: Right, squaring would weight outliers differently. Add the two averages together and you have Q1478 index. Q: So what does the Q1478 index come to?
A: 0.050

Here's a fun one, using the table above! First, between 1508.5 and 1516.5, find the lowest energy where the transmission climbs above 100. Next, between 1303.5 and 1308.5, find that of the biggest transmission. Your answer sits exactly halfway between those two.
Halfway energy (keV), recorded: 1408.0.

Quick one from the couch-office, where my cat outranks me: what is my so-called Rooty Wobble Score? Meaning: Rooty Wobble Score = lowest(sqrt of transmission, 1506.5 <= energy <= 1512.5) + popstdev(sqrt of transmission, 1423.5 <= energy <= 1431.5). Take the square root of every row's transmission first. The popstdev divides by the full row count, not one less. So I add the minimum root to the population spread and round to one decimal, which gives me 10.4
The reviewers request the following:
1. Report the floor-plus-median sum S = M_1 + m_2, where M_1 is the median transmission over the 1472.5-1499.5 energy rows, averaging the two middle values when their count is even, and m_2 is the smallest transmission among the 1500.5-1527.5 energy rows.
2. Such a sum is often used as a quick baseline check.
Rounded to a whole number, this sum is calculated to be 194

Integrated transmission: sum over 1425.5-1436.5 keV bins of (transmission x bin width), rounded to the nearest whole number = 919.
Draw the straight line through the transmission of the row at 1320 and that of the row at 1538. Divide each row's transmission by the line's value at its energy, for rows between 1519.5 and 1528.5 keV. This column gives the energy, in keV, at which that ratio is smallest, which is 1528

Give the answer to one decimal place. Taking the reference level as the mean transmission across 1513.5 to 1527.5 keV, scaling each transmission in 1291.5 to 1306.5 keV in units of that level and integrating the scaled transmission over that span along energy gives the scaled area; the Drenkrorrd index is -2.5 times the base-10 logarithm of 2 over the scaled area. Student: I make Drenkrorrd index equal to 2.3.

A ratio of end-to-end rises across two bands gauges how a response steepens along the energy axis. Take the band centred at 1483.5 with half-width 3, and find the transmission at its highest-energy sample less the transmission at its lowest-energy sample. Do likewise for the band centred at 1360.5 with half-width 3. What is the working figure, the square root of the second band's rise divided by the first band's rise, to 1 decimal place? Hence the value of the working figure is 1.3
